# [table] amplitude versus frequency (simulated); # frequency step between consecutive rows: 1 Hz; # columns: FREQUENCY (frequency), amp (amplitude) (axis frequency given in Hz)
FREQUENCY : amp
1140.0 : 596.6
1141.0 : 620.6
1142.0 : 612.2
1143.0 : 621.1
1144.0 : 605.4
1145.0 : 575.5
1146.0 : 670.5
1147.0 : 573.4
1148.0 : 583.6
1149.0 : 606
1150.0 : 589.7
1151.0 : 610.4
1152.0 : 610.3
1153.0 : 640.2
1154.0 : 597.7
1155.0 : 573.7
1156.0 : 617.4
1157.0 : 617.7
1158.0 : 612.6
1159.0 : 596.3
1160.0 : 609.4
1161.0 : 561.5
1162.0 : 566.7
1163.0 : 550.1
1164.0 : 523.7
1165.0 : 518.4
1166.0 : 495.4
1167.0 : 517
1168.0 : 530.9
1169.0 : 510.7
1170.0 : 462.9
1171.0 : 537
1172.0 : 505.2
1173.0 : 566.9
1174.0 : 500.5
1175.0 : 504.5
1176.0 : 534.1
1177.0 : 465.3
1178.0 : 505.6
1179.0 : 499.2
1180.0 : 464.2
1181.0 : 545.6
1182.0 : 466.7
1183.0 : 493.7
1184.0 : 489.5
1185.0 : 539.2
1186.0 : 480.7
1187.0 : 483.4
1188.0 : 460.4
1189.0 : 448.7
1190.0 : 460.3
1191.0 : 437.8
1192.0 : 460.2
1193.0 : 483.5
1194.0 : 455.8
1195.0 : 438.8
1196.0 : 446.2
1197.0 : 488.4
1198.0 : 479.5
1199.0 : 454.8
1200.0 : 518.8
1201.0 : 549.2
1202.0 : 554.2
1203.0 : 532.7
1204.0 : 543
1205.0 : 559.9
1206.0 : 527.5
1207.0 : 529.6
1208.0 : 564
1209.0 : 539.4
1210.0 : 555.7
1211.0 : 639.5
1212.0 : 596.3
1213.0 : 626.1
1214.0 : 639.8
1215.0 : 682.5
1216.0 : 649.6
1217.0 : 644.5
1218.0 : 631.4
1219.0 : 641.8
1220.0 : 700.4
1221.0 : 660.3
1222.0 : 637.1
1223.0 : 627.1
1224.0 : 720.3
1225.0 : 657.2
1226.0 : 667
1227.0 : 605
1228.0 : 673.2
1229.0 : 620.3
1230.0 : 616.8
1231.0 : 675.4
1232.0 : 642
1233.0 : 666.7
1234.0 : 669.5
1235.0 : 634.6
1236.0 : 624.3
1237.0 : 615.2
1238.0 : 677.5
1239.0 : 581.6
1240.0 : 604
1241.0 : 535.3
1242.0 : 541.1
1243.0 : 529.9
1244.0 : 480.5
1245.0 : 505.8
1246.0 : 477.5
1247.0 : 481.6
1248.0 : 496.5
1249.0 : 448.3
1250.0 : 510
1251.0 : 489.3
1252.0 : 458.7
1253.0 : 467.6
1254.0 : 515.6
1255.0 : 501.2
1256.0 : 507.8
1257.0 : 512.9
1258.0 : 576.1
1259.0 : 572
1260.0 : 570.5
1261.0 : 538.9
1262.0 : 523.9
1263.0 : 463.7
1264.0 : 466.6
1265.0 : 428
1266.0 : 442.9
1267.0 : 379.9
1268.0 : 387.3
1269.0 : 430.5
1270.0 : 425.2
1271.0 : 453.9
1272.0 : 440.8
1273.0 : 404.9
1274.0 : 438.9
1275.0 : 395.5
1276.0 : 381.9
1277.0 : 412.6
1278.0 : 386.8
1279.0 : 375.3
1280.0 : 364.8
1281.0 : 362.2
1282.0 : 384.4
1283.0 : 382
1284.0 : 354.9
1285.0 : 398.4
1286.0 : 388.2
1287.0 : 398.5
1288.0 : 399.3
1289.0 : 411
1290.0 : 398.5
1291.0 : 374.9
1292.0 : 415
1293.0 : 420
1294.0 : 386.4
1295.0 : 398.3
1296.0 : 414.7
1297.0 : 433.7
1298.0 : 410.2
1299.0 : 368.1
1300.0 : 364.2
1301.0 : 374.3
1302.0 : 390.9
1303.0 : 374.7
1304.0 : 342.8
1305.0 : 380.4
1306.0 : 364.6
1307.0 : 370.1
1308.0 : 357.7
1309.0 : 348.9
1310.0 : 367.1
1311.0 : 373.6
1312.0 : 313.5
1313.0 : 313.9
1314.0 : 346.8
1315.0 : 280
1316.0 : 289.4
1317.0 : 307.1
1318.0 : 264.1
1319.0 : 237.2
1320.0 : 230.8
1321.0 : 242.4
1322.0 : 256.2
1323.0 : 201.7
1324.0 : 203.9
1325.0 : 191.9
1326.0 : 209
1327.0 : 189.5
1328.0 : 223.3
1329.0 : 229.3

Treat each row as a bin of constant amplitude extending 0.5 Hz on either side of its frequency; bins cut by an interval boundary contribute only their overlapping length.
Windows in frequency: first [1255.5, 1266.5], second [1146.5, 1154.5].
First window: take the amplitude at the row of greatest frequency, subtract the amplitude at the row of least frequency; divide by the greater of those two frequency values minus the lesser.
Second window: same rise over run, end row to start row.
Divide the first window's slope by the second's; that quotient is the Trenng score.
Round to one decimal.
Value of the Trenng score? -1.9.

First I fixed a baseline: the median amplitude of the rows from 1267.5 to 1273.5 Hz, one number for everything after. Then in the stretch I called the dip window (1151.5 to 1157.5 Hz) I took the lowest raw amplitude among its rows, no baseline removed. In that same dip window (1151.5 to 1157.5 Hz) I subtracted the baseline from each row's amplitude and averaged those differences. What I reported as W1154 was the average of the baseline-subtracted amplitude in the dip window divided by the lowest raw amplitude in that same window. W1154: 0.3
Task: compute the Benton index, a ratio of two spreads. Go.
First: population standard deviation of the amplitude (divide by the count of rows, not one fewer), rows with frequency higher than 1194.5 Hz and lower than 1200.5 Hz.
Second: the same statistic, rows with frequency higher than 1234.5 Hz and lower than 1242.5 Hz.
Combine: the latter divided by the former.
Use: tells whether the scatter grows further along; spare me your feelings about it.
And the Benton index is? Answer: 1.6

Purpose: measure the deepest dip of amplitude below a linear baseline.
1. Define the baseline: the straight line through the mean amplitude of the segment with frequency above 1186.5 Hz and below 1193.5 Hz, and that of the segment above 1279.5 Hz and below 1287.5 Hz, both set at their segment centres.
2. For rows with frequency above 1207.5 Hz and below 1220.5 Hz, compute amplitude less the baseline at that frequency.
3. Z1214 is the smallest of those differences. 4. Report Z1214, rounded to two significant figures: 94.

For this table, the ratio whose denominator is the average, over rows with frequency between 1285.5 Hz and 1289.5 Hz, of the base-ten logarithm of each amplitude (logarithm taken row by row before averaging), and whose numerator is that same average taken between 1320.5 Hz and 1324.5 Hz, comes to 0.90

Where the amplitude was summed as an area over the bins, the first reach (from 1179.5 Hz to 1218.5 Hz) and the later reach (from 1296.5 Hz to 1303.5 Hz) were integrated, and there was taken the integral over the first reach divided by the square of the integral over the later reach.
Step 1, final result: 0.0028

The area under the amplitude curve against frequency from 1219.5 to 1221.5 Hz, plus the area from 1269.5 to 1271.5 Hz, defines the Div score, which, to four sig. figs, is 2240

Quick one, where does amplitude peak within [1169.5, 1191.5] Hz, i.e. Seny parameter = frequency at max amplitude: 1173.0 Hz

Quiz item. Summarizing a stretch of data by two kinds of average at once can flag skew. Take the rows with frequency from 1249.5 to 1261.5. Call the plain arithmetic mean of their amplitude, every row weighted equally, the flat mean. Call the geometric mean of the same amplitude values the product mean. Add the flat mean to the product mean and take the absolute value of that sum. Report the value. 1035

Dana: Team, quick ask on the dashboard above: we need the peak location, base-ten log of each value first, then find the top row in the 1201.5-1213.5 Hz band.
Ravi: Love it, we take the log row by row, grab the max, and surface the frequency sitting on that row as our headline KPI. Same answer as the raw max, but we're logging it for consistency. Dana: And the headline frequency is 1211.0 Hz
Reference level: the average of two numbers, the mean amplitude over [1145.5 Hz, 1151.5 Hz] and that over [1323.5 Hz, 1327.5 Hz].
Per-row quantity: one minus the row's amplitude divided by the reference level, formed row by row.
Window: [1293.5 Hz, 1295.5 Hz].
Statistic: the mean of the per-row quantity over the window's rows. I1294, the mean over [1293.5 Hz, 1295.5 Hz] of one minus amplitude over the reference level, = 0.0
